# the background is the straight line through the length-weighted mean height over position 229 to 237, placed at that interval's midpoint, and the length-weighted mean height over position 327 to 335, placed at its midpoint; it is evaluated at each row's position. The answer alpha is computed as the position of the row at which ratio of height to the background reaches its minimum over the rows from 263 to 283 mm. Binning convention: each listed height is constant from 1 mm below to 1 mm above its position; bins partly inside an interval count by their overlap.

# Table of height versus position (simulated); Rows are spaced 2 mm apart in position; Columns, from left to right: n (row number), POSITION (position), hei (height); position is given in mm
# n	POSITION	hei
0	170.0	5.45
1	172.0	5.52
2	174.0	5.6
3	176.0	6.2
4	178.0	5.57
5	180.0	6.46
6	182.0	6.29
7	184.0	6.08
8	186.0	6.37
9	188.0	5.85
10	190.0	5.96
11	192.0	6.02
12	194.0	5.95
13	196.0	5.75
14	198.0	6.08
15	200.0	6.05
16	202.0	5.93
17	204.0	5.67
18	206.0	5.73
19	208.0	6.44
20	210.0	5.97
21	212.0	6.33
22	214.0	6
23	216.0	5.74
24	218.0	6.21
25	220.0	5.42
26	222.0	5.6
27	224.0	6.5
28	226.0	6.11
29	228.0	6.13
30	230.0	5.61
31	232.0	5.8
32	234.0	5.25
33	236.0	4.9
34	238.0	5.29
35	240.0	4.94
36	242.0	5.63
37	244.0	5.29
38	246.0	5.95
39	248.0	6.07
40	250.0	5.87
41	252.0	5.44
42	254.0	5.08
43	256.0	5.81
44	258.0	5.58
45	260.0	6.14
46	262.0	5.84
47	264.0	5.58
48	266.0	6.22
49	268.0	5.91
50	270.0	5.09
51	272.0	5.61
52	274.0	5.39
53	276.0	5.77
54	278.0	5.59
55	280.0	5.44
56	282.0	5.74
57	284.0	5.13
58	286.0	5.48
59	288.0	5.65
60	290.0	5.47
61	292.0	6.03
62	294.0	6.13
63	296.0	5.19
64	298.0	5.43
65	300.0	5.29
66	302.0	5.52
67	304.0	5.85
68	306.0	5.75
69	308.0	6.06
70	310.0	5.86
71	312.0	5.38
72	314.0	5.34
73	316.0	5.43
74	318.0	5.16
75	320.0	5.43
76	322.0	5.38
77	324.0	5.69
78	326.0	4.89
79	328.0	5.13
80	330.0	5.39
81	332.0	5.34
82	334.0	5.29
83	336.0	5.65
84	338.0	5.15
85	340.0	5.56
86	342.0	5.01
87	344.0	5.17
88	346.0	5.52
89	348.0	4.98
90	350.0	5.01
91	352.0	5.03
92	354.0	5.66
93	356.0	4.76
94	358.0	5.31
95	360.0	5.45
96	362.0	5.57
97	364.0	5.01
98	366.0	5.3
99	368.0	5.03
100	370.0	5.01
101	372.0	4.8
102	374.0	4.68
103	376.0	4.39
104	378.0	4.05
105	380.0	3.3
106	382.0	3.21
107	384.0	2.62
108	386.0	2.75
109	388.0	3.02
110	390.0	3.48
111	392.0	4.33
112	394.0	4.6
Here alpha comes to 270.0 mm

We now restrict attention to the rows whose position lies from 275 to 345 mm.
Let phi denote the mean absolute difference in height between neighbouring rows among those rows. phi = 0.294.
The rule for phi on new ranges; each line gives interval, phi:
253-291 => 0.384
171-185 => 0.430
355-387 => 0.298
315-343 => 0.317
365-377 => 0.182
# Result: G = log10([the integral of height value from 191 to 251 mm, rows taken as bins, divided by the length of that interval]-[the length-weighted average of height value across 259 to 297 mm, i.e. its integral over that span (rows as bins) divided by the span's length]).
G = -0.8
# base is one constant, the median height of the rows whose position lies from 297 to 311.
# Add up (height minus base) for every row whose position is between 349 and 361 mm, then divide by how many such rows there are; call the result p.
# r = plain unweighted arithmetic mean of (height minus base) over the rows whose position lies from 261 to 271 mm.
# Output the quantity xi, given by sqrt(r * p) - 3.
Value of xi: -2.89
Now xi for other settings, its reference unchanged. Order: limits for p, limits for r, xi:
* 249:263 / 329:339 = -2.84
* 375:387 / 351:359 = -1.85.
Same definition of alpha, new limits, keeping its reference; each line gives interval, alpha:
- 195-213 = 204.0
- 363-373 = 372.0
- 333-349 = 348.0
